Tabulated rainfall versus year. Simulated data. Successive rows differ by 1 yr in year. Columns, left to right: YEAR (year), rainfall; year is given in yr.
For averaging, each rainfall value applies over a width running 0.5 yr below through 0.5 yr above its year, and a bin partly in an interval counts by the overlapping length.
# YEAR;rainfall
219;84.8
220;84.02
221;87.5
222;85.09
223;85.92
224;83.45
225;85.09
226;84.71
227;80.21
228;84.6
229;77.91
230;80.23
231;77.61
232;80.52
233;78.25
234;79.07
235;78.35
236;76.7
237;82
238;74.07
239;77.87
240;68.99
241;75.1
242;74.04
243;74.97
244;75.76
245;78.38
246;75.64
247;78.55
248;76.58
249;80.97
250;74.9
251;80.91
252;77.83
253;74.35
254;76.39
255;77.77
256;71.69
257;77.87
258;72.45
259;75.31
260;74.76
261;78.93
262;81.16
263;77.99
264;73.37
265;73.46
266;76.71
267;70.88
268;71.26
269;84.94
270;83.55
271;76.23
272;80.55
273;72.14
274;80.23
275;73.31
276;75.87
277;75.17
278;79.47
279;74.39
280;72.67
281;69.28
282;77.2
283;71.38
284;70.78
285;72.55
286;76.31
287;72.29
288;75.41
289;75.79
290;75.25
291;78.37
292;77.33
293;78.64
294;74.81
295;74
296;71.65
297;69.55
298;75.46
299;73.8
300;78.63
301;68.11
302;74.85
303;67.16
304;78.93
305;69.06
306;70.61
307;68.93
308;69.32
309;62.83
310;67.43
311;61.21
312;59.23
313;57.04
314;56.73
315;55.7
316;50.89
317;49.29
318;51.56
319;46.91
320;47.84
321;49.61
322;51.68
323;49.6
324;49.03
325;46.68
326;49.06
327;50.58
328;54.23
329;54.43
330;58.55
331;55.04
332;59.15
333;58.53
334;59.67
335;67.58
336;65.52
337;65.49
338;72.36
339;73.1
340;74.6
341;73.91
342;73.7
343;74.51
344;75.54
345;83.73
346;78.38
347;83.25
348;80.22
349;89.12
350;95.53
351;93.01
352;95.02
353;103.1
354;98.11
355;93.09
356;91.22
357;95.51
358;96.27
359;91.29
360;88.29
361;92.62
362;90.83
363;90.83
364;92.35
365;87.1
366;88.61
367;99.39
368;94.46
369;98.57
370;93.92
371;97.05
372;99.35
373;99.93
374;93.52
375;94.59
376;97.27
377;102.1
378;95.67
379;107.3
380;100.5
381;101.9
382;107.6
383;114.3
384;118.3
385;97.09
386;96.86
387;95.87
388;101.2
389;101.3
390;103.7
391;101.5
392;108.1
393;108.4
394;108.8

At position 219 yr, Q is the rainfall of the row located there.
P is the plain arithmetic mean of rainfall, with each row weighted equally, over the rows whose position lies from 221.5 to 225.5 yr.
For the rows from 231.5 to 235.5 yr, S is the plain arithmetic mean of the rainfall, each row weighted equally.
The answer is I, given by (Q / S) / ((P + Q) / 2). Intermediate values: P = 85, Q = 84.8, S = 79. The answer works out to 0.0126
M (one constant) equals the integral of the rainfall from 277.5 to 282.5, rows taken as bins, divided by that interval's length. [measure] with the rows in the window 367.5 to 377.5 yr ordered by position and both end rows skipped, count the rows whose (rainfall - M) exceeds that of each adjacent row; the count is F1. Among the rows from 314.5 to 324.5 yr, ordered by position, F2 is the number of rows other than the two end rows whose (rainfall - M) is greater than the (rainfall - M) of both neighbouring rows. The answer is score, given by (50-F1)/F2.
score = 24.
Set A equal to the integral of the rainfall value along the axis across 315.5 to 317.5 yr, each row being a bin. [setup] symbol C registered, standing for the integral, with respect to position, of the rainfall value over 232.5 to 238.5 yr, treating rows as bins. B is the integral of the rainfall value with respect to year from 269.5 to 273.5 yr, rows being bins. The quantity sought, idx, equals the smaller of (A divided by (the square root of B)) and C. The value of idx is 6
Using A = 100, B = 312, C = 468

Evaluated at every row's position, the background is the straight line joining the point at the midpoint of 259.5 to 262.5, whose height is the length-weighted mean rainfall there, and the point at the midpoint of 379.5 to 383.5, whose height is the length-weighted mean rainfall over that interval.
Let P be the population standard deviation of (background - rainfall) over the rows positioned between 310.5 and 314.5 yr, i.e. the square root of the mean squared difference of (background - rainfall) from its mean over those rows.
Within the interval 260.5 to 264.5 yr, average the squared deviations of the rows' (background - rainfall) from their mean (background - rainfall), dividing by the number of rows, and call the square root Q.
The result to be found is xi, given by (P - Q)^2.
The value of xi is 1.0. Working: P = 2.1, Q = 3.0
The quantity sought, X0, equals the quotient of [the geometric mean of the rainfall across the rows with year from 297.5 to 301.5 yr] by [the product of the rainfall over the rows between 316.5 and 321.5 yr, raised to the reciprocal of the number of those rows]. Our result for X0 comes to 1.51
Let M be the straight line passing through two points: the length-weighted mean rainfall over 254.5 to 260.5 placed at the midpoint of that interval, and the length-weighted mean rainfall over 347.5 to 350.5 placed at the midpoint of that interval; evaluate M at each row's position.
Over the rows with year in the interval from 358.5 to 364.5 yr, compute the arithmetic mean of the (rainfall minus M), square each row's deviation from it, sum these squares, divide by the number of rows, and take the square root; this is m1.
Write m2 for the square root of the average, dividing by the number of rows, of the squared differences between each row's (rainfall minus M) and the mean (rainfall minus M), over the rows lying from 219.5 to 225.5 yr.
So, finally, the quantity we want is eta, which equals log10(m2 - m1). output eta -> -1.3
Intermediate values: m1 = 1.3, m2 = 1.4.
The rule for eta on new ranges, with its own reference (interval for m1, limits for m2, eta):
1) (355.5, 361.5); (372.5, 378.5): -0.8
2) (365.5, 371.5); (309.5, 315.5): -0.2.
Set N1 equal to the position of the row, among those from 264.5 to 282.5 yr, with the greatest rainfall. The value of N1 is 269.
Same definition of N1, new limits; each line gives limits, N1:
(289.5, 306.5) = 304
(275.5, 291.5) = 278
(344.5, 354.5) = 353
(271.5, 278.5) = 272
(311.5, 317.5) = 312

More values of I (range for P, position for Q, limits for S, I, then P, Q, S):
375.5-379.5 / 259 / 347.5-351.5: 0.0096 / 101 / 75.31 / 89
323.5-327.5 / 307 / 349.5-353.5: 0.0121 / 49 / 68.93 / 97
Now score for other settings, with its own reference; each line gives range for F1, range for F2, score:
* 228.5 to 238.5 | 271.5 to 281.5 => 15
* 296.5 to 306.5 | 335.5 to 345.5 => 46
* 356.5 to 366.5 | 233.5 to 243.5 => 16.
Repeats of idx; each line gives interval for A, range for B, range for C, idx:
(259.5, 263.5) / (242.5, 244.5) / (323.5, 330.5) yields 25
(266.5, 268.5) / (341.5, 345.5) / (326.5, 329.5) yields 8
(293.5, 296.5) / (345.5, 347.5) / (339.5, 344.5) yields 17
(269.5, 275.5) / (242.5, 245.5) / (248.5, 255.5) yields 31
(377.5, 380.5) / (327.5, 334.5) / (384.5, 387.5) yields 15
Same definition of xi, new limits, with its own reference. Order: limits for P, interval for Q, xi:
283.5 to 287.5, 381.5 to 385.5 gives 38.4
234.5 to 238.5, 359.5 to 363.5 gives 2.3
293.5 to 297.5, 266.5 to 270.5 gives 16.5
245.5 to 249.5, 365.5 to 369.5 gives 5.1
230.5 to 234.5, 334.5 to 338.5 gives 2.6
